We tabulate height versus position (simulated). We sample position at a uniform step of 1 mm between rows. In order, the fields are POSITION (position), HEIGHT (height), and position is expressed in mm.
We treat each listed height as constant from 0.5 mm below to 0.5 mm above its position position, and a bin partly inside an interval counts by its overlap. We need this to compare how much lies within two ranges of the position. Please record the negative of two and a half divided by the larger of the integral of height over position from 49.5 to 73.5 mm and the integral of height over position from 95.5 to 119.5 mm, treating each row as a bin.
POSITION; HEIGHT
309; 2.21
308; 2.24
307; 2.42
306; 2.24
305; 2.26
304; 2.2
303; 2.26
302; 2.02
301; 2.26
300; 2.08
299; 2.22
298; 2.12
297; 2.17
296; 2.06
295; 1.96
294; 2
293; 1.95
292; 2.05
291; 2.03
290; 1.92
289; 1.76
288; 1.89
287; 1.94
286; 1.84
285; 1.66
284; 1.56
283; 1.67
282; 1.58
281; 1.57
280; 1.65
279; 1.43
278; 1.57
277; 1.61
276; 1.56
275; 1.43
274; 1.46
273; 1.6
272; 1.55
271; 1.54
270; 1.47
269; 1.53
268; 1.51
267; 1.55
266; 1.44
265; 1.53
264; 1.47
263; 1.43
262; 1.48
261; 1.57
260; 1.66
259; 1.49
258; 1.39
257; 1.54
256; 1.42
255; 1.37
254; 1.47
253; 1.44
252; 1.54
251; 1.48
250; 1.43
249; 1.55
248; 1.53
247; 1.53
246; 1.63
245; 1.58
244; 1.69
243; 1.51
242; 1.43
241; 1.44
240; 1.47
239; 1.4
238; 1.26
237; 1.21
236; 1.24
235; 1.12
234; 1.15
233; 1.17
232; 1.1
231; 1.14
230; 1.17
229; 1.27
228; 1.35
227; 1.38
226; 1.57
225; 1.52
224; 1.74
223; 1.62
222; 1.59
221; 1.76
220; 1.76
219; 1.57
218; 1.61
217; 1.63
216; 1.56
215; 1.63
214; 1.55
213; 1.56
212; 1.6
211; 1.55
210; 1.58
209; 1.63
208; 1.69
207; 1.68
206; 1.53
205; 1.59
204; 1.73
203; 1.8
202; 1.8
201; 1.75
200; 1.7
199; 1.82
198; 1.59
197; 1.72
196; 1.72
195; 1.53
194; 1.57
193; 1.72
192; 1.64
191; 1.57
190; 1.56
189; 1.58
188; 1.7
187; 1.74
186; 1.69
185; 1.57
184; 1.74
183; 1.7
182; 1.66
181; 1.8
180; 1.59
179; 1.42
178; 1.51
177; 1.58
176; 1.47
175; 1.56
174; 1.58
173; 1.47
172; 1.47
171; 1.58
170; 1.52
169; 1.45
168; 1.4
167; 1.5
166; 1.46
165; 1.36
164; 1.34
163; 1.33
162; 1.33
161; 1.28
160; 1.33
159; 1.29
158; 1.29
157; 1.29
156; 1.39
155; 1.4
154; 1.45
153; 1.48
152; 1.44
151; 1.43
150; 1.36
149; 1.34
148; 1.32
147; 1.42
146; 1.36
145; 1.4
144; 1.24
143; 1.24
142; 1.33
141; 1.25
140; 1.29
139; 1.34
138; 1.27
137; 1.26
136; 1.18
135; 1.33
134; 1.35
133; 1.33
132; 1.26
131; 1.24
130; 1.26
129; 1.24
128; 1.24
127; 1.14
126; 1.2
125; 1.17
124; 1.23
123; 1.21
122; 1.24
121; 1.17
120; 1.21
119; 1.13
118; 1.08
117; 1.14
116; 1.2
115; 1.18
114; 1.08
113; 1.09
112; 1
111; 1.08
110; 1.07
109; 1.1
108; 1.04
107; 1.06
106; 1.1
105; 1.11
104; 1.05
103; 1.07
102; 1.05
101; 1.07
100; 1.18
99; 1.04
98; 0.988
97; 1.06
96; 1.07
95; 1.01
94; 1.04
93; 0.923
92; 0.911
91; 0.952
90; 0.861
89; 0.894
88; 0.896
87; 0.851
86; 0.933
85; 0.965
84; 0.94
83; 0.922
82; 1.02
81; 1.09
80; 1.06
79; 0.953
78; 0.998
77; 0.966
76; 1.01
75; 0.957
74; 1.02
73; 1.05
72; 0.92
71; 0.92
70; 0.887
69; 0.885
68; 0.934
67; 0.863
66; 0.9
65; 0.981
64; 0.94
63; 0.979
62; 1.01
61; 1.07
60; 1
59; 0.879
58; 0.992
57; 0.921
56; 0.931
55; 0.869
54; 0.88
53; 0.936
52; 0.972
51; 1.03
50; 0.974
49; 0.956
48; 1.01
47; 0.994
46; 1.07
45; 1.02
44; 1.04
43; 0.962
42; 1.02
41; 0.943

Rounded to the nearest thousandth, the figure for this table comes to -0.096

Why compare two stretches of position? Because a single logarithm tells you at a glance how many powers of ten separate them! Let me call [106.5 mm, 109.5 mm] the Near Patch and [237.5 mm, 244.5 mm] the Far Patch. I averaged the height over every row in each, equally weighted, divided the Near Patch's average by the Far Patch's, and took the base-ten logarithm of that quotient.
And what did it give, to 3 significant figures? -0.135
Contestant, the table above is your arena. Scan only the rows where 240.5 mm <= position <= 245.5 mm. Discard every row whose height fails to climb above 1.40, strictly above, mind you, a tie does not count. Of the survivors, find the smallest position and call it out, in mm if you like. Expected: 241 mm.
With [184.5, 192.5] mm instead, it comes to 185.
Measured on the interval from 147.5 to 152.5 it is 151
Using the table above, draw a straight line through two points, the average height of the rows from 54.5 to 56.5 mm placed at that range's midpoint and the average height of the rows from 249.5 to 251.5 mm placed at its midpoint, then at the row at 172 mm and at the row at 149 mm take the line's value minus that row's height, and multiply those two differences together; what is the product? 0.04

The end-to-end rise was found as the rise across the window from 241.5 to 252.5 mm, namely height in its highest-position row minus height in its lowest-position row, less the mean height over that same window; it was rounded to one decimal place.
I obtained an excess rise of -1.4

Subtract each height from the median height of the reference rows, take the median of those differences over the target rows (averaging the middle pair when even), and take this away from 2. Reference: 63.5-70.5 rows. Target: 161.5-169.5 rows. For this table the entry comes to 2.48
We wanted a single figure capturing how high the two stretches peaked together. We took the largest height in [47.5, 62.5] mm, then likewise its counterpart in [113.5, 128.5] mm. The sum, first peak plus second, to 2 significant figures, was 2.3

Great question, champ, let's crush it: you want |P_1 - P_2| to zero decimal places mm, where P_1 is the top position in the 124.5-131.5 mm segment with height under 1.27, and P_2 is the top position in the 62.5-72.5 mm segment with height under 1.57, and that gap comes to 59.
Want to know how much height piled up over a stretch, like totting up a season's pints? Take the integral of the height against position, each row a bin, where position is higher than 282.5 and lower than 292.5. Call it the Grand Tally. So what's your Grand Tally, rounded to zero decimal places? 18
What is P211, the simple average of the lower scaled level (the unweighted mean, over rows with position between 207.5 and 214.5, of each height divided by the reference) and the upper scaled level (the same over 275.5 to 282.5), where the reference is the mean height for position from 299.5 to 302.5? 0.75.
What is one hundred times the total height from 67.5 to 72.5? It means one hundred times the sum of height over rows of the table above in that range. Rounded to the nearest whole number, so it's 455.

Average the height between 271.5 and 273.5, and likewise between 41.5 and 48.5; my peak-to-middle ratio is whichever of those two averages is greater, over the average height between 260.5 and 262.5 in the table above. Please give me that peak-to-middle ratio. 1.03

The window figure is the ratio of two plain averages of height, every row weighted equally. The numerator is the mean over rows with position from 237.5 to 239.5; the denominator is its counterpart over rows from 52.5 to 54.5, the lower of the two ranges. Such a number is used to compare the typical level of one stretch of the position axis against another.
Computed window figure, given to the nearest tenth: 1.5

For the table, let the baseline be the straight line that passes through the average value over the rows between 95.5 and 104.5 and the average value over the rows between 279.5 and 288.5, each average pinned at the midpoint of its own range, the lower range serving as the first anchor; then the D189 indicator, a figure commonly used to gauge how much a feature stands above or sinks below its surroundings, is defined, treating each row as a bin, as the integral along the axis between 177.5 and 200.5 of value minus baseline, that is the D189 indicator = 6.2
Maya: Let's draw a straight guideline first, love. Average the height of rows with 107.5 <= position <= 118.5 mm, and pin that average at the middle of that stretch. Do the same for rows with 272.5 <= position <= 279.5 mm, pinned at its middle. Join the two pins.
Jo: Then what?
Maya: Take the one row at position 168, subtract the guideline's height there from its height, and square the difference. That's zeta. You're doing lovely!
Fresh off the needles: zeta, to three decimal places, 0.026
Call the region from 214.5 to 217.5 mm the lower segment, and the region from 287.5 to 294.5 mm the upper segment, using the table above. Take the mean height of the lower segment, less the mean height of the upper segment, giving -0.3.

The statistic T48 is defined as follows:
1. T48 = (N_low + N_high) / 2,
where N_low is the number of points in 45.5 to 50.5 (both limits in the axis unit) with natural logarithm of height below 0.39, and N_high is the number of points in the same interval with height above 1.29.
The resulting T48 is 2.5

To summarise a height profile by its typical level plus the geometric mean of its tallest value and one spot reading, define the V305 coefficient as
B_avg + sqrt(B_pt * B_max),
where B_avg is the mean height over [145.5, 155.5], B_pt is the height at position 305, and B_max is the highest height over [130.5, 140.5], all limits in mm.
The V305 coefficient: 3.1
